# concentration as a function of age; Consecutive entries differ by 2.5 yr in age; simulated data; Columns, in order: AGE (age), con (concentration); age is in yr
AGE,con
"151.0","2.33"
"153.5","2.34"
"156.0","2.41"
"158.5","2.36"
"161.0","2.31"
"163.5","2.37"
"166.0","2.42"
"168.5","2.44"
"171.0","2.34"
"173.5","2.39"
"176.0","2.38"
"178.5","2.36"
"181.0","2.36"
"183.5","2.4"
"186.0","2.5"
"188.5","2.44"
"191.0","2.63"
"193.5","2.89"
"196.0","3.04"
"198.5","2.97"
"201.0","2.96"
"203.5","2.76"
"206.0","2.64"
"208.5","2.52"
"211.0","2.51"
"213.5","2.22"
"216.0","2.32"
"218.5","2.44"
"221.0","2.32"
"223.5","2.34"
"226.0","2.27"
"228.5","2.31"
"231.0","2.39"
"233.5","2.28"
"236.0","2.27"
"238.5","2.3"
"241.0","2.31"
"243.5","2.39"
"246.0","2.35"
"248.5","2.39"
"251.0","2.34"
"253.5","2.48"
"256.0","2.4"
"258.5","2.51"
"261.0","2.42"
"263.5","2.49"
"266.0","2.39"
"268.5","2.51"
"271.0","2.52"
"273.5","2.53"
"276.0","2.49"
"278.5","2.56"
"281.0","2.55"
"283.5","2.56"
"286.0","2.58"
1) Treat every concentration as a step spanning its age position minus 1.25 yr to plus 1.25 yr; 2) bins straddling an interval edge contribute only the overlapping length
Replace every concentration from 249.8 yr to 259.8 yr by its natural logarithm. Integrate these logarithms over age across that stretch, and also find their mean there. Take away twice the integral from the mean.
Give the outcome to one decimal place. -16.9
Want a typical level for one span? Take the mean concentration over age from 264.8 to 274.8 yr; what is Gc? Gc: 2.49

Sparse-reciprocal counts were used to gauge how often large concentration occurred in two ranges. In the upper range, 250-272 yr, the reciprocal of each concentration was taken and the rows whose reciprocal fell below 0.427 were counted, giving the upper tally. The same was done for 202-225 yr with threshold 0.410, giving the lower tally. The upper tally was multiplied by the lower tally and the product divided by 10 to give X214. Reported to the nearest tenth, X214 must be 4.0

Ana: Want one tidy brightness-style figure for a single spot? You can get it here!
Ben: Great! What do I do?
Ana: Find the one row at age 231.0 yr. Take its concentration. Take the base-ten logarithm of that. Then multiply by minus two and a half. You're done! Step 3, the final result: -0.95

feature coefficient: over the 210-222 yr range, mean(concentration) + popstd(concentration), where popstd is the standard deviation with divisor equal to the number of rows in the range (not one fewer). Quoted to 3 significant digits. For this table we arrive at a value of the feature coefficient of 2.46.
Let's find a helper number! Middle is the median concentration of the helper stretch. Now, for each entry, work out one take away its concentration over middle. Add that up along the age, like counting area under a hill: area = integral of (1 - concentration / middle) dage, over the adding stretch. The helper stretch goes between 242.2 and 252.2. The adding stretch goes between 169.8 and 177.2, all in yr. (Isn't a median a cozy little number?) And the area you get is 0.00 yr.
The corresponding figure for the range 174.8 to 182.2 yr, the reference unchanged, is 0.01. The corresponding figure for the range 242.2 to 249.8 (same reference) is -0.02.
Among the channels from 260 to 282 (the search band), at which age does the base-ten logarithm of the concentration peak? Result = 278.5 yr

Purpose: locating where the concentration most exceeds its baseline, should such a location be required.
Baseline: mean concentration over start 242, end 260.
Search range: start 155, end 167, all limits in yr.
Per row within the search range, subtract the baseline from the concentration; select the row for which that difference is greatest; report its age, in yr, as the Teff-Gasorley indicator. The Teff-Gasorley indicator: 166.0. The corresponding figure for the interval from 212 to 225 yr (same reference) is 218.5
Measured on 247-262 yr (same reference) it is 258.5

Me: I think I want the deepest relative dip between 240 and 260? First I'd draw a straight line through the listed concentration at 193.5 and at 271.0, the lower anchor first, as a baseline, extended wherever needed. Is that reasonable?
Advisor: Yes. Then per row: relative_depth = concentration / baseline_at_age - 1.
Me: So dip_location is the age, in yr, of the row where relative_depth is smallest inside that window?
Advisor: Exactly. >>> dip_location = 241.0 yr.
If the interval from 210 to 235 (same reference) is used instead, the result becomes 213.5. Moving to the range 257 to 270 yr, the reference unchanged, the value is 266.0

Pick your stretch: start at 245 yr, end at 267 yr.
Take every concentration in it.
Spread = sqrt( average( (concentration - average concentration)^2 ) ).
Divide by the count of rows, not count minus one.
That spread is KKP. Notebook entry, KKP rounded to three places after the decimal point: 0.058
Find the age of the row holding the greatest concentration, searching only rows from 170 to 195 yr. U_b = 193.5 yr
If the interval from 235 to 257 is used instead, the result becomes 253.5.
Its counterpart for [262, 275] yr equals 273.5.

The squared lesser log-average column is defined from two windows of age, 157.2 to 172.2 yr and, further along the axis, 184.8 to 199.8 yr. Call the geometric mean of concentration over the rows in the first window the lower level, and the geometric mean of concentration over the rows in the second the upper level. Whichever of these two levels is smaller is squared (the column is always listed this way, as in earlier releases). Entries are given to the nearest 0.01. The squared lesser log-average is 5.63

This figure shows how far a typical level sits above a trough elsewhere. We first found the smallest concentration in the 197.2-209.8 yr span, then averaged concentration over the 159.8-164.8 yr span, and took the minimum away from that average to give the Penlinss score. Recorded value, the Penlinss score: -0.18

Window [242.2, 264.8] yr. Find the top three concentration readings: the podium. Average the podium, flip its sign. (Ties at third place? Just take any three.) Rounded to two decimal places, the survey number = -2.49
